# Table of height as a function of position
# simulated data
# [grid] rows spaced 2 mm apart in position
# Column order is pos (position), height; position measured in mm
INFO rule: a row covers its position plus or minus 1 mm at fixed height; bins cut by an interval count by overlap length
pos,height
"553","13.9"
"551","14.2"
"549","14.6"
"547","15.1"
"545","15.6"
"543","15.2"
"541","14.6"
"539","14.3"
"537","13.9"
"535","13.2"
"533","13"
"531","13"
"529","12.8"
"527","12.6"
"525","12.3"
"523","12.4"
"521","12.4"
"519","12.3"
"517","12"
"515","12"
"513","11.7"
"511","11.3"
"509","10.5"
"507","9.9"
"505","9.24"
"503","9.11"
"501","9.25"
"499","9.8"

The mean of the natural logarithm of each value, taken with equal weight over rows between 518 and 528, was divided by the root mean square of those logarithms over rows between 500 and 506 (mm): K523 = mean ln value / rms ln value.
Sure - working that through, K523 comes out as 1.13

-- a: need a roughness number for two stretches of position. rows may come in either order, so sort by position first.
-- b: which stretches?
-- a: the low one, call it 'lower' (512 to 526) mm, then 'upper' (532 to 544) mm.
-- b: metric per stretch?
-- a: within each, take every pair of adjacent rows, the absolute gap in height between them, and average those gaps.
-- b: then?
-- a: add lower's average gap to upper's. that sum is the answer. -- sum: 0.57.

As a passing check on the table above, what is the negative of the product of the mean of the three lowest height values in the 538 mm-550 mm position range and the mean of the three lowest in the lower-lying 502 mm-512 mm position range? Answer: -137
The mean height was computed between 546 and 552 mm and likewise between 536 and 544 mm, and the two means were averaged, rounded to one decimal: 14.6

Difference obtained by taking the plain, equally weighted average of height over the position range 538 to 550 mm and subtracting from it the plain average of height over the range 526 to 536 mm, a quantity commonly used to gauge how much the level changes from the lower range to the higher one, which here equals 2.0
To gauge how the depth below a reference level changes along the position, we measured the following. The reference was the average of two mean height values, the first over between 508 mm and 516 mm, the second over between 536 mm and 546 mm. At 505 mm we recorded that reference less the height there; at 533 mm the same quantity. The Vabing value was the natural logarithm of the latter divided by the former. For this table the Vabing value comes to -4.38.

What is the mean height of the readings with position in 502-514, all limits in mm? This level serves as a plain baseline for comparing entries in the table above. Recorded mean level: 10.3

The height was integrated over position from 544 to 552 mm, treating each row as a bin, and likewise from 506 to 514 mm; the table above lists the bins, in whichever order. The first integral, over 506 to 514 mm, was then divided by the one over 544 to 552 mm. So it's 0.729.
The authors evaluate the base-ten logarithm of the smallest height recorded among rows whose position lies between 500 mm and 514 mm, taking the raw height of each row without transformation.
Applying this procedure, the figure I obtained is 0.96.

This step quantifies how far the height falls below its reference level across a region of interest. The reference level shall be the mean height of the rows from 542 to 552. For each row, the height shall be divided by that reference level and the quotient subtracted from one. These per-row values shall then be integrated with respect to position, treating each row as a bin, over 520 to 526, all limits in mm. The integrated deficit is 1.0 mm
